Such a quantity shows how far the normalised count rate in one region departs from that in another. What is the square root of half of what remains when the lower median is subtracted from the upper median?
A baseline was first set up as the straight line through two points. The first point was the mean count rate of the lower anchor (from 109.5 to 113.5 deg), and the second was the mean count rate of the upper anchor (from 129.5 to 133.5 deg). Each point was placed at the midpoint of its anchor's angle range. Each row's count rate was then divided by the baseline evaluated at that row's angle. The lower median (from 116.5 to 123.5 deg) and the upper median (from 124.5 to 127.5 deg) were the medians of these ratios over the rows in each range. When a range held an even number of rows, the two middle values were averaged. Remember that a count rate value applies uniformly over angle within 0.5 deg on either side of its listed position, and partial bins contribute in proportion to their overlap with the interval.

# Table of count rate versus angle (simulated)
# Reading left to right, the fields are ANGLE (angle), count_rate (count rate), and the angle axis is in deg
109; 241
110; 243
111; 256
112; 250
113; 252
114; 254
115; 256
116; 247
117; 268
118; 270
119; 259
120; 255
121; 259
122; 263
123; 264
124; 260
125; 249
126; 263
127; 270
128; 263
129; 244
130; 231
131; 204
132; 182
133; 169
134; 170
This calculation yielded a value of 0.21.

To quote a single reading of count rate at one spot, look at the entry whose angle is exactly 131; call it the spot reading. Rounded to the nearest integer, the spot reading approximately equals 204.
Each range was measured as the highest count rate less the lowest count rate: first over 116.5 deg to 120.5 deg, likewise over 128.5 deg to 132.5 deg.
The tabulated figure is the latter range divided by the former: 4.1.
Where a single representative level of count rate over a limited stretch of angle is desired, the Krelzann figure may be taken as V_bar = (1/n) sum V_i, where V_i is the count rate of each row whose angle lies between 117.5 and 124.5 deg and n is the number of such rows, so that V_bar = 261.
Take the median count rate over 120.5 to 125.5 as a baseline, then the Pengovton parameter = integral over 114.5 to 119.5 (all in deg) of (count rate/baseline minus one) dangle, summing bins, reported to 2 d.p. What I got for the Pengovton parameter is 0.00 deg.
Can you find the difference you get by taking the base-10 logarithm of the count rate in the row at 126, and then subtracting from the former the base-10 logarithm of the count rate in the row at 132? 0.16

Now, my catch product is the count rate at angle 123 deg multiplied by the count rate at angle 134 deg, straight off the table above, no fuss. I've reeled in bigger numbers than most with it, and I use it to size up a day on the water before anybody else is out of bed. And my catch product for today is 44880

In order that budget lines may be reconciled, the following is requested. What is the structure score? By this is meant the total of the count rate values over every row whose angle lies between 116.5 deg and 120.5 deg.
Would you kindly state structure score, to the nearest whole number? 1052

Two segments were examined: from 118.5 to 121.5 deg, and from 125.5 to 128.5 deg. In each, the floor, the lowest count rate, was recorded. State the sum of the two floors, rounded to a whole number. 518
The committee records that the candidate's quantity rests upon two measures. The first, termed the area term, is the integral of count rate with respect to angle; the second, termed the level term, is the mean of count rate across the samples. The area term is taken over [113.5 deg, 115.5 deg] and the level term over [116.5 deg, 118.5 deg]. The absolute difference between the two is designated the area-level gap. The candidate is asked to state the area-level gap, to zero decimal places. 241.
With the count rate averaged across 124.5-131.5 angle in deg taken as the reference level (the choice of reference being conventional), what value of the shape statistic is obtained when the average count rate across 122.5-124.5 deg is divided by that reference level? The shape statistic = 1.06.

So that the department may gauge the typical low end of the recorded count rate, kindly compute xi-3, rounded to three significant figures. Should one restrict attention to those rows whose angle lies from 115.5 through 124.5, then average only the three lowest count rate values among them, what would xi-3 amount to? 254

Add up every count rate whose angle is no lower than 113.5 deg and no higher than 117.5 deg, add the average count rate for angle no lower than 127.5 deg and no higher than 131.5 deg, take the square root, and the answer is 35.5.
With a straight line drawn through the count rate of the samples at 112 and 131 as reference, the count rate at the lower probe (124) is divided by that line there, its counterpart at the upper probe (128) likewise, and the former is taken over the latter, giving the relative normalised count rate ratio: 0.95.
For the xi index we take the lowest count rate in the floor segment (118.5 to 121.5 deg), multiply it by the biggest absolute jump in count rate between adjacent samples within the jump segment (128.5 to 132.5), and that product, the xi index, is 6885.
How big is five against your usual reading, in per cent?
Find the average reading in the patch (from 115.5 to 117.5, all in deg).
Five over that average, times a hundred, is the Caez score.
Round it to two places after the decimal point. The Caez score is 1.94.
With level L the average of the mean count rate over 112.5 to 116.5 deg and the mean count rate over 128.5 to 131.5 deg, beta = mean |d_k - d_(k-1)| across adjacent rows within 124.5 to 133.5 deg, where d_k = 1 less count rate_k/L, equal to 0.064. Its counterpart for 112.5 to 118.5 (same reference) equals 0.030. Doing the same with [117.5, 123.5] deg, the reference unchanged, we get 0.020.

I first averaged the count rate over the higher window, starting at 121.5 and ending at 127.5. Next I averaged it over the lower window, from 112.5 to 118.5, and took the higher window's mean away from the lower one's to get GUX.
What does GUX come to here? -4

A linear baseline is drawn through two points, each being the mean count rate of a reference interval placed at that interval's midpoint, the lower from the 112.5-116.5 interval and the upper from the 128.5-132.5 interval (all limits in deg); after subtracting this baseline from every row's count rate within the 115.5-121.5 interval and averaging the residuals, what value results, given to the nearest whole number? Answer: 17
